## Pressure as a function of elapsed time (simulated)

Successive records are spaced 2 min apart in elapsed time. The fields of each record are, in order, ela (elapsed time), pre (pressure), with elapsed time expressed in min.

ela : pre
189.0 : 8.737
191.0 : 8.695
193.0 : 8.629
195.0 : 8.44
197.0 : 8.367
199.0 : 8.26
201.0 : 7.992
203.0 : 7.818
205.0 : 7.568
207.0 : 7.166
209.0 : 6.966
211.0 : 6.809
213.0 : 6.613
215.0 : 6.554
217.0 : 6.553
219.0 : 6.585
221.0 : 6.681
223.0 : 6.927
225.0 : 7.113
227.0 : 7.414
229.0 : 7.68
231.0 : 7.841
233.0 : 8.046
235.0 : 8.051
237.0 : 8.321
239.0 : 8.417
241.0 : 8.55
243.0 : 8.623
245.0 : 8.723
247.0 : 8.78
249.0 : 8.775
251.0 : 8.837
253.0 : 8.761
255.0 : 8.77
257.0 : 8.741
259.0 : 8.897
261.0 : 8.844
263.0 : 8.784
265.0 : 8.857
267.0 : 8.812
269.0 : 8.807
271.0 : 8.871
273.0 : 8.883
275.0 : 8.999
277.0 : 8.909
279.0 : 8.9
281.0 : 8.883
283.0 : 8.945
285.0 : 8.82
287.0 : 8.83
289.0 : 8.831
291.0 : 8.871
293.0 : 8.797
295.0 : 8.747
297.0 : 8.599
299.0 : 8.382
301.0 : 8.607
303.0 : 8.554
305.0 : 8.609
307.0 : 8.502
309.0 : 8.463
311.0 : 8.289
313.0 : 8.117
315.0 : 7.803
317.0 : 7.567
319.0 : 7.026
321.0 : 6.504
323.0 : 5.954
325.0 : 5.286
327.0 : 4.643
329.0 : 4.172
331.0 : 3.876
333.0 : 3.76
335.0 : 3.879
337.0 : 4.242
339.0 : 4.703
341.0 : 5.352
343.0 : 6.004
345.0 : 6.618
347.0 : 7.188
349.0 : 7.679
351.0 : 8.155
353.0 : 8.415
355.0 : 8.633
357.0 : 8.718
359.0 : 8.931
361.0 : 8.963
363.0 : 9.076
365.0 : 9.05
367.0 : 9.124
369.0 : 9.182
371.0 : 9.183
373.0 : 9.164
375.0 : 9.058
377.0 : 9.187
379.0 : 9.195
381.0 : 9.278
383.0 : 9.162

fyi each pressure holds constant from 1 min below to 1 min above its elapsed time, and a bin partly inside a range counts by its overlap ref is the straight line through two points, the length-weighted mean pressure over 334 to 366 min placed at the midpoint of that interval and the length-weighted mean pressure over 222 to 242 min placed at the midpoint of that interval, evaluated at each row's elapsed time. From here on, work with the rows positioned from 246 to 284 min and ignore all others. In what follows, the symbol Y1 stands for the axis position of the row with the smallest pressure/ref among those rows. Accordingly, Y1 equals 247.0 min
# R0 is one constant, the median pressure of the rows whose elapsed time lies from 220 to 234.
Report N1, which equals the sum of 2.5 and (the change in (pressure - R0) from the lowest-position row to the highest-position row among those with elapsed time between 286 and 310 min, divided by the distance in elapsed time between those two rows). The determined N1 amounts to 2.48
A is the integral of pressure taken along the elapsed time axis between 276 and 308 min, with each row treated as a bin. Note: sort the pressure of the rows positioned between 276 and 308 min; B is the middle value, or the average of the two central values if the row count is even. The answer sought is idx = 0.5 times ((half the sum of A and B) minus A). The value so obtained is -68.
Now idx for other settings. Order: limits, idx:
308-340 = -46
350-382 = -69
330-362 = -51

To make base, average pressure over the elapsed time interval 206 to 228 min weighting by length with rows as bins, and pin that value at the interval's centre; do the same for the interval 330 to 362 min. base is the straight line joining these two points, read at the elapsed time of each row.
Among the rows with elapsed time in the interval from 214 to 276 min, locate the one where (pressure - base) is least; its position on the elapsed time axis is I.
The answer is 215.0 min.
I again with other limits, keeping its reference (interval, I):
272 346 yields 333.0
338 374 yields 339.0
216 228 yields 217.0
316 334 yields 333.0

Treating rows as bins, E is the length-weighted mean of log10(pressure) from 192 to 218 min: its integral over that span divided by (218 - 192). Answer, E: 0.87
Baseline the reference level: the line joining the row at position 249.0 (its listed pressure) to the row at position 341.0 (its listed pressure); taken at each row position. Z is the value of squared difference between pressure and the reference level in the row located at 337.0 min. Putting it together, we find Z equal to 2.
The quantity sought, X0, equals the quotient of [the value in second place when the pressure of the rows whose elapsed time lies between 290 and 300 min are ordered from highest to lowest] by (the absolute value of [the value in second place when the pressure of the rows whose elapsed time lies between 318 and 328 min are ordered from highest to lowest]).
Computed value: 1.4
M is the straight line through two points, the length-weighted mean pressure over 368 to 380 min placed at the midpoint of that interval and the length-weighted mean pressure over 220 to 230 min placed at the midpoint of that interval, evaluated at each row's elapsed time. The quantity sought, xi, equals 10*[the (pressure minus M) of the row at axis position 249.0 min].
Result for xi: 13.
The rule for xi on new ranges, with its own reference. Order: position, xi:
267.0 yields 11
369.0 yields 1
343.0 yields -27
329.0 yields -44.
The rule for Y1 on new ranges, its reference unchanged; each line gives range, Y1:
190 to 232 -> 215.0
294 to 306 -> 299.0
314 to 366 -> 333.0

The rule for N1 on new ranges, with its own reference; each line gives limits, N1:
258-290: 2.50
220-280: 2.54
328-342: 2.60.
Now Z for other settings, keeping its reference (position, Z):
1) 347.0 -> 4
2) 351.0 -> 10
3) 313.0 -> 3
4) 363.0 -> 21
